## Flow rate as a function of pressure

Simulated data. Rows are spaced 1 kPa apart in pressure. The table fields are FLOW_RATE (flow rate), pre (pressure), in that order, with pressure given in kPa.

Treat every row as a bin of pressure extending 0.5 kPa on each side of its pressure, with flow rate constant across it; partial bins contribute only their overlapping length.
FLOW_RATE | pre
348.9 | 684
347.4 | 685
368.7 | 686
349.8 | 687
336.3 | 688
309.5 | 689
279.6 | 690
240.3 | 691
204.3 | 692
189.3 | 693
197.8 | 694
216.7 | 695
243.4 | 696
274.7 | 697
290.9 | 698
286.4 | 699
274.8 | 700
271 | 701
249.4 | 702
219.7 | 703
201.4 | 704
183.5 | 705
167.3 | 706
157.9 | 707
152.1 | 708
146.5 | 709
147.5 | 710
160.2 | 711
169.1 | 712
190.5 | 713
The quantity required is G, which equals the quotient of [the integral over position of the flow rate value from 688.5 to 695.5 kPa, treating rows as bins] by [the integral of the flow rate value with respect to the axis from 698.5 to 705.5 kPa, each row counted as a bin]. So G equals 0.97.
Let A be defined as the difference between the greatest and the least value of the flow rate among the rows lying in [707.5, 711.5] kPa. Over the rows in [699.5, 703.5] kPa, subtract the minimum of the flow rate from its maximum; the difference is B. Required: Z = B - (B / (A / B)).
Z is -167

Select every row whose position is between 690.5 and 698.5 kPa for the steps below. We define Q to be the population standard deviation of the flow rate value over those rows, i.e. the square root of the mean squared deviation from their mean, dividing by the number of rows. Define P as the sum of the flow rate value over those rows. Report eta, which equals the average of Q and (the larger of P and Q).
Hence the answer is 946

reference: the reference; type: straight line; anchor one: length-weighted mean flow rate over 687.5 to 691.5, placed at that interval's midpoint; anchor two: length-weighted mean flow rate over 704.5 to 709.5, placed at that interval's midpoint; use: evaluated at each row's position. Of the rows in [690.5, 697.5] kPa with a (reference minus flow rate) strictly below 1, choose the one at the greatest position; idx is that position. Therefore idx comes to 697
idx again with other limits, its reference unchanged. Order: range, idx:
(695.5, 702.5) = 702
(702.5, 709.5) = 709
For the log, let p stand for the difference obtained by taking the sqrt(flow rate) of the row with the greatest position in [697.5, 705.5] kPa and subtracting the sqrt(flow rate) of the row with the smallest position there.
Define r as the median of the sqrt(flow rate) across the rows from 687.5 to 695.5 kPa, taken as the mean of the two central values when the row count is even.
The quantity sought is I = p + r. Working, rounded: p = -3.5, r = 15.1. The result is 11.6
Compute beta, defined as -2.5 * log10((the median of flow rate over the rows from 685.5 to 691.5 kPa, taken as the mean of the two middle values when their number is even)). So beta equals -6.27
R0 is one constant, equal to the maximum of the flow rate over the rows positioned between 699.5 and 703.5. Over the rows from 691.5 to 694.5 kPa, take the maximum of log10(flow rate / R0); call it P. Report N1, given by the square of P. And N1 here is 0.017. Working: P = -0.13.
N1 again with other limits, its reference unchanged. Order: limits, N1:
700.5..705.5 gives 0.000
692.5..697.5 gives 0.000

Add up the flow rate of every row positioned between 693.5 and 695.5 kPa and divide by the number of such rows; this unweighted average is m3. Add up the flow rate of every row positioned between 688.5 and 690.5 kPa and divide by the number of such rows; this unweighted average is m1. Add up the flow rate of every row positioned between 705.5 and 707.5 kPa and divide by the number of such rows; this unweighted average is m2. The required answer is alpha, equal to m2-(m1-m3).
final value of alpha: 75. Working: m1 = 295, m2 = 163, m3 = 207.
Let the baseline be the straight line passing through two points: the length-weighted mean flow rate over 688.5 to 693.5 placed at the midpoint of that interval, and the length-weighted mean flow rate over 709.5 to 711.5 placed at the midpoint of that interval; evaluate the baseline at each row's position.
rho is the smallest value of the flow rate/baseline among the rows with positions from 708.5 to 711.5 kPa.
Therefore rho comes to 0.91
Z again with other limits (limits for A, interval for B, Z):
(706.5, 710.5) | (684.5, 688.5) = -60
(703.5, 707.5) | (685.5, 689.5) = -21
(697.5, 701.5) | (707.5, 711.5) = 4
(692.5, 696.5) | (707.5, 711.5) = 10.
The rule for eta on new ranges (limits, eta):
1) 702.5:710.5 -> 701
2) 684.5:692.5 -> 1245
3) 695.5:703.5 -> 1066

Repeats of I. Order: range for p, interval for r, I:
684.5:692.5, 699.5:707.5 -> 10.2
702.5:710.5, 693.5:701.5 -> 13.8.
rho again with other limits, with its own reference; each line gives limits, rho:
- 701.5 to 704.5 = 1.09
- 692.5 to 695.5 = 0.80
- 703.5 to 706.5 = 0.96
